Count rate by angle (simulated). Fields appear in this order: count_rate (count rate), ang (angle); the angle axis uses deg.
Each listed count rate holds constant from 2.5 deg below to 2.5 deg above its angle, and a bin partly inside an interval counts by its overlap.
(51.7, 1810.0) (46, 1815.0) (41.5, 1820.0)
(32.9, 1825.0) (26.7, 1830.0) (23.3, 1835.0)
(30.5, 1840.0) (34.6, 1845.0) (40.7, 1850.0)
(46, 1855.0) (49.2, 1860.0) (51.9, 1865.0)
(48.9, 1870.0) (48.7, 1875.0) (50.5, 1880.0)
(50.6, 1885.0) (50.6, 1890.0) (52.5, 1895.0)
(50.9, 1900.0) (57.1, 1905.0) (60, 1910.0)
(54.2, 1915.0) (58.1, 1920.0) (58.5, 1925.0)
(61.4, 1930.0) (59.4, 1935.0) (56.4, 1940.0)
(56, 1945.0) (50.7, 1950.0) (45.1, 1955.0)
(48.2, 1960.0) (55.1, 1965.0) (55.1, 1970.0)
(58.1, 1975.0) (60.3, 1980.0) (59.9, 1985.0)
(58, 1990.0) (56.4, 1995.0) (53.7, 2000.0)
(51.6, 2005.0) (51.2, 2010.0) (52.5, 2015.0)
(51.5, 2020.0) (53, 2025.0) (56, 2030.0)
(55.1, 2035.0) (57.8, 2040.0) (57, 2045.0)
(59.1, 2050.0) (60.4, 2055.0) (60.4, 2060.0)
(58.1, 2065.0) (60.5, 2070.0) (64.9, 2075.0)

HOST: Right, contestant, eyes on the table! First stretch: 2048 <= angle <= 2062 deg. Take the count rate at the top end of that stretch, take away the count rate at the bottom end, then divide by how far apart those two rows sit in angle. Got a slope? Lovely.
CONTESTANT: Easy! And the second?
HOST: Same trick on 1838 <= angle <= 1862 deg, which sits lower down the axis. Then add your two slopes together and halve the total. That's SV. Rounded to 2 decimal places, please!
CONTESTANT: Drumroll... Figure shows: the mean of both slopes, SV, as 0.53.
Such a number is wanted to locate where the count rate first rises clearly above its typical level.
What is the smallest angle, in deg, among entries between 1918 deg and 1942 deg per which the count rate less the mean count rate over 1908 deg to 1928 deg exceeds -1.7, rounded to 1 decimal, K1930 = 1920.0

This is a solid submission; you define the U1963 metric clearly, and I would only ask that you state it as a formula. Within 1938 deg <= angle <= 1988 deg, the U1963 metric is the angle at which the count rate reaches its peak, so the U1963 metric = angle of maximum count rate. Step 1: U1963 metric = 1980.0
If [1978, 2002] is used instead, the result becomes 1980.0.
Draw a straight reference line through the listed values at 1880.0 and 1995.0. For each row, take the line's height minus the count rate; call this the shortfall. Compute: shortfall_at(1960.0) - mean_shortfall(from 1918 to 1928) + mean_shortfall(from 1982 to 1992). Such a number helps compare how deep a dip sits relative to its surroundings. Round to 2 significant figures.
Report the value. 9.1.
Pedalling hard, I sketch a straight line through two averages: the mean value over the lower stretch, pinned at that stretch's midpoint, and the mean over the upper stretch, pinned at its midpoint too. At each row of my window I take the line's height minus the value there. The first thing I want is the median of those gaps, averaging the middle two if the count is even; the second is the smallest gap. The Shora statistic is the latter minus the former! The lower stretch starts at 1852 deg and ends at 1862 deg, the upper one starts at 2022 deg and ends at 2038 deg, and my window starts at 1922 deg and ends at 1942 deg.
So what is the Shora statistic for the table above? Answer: -2.45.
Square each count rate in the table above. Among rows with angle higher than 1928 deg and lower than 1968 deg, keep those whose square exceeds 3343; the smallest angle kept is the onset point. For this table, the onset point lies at 1930.0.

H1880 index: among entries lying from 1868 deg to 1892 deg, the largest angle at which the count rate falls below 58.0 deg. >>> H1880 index 1890.0 deg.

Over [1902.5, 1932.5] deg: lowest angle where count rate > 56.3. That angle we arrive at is 1905.0 deg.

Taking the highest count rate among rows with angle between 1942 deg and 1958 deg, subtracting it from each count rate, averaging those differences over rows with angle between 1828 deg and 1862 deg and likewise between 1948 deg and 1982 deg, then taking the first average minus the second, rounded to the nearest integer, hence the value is -17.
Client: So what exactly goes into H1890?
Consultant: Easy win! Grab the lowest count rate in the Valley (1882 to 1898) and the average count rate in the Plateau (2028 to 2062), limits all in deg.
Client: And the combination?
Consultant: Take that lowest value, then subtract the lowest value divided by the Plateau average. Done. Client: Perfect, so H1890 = 50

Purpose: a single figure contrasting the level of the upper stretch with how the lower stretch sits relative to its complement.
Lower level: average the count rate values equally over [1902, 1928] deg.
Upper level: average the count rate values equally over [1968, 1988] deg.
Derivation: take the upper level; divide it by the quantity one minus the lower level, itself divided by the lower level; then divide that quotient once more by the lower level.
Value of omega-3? -1.03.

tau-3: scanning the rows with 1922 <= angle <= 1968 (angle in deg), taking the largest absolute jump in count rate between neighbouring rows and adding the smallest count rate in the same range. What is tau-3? 52.0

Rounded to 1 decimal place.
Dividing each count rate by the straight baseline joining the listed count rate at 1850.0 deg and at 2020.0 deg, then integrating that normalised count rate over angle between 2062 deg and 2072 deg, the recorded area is 10.9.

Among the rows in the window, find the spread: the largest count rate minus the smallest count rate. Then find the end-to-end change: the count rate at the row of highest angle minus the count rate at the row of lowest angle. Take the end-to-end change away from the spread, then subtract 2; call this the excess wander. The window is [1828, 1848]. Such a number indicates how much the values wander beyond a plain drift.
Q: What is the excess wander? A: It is 1.4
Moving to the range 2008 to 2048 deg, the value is -1.2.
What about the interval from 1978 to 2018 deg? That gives 14.9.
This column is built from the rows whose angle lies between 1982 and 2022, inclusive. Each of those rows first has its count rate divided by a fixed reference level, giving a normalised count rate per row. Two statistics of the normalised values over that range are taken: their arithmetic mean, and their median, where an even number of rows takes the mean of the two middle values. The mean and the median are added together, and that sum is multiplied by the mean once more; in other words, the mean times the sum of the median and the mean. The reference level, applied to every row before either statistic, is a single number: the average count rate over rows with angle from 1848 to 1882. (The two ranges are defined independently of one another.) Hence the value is 2.54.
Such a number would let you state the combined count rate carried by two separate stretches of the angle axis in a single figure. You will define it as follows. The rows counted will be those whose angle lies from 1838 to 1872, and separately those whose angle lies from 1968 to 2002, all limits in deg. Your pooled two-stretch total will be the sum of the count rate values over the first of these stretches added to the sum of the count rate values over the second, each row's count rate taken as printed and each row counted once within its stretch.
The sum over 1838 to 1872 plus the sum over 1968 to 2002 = 703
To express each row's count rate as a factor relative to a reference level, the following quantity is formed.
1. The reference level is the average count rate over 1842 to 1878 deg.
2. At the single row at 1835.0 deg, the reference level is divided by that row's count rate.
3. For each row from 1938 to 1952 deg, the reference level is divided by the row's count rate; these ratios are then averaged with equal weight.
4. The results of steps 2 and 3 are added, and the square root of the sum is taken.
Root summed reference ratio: 1.67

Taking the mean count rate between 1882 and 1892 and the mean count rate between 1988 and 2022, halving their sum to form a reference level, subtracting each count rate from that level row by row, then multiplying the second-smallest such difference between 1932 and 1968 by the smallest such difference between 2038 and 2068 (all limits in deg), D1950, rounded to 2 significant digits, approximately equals 36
